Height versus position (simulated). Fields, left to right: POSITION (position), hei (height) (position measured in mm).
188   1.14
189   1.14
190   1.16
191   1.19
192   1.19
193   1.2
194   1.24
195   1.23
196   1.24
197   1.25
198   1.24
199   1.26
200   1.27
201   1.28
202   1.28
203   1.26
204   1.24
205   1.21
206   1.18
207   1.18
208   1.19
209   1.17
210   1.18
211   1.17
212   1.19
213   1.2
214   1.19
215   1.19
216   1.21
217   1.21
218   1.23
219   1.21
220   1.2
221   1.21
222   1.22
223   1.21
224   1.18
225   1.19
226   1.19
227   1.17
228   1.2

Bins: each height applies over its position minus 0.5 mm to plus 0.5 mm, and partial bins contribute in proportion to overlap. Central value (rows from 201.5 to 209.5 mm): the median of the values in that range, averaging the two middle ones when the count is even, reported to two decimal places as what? 1.20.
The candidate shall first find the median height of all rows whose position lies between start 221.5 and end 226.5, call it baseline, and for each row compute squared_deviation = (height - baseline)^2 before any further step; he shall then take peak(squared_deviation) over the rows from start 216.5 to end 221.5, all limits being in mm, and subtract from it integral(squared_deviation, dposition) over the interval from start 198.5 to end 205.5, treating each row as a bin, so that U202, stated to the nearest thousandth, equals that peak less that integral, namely -0.034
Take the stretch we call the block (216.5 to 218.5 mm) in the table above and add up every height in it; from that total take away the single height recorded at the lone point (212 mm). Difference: 1.25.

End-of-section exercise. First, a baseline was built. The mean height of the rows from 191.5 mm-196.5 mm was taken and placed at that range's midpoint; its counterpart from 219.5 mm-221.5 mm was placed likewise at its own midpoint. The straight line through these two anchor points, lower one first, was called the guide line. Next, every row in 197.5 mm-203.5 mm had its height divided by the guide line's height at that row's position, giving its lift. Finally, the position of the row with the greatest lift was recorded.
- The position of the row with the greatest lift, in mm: 202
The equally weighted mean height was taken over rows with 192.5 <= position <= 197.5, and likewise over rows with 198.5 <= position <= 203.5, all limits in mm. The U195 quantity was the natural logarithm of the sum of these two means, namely 0.917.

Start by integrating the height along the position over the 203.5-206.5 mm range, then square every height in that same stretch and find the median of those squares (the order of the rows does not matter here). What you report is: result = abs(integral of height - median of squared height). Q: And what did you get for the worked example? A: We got 2.17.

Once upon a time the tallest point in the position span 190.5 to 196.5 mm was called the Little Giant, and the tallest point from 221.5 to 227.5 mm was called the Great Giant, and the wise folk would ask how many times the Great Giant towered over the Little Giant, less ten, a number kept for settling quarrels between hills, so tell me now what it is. -9.02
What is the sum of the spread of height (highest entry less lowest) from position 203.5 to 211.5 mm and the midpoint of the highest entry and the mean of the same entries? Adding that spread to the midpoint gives 1.285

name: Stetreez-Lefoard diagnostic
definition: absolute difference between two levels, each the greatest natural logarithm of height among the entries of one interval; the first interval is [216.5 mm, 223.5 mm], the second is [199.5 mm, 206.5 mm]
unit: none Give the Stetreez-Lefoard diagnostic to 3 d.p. 0.040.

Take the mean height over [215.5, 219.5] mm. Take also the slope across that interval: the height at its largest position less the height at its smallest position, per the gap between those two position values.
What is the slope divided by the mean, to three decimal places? 0.000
